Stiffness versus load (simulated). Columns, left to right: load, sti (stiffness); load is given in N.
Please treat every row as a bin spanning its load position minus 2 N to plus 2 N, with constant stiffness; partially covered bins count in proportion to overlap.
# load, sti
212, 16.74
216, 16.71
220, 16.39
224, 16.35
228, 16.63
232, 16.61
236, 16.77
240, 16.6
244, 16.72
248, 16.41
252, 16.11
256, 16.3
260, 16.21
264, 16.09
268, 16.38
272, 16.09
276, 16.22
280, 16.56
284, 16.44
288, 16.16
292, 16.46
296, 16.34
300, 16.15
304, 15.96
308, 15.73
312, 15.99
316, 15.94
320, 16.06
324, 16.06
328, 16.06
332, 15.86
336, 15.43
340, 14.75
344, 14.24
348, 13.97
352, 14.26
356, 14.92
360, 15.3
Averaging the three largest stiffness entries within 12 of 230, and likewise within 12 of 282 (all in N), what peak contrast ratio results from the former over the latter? 1.01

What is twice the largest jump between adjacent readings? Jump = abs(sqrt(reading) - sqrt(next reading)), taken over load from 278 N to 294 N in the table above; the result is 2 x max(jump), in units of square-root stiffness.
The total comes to 0.074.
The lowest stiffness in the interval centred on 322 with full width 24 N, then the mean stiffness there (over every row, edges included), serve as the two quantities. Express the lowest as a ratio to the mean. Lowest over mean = 0.992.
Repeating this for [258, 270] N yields 0.992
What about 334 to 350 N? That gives 0.957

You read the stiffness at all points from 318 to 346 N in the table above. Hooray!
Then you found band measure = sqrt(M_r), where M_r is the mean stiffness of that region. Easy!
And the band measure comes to 3.94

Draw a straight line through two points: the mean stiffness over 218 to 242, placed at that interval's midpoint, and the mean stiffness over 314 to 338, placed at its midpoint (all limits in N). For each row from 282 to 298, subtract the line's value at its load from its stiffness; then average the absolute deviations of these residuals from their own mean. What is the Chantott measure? 0.10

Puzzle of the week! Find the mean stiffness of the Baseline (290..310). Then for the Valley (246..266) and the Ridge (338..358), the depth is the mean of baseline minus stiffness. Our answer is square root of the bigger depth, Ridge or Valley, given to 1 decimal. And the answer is 1.3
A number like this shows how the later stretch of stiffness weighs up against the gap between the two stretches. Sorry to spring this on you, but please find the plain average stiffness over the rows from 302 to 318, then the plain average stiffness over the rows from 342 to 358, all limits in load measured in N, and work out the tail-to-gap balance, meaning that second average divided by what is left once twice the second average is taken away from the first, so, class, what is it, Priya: -1.12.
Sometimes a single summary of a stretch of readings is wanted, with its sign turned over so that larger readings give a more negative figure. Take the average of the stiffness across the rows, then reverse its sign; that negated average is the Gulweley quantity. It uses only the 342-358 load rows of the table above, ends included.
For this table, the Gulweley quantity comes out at -14.3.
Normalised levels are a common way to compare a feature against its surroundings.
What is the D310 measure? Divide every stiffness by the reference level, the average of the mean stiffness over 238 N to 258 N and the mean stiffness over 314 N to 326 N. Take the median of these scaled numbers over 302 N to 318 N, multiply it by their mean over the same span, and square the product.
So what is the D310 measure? 0.93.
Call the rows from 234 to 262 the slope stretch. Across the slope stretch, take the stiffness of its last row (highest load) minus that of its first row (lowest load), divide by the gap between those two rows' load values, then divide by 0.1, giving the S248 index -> -0.23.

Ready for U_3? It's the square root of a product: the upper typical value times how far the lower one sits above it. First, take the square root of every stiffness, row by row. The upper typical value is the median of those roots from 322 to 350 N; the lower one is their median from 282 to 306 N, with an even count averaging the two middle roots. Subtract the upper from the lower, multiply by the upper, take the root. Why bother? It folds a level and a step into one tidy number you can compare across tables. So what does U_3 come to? 0.64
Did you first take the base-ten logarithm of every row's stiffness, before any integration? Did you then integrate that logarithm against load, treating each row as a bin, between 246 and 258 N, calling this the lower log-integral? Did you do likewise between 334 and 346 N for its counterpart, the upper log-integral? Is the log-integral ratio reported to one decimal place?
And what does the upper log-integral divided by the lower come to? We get 1.0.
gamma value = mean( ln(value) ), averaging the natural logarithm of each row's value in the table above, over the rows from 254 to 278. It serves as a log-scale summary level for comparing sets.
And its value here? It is 2.79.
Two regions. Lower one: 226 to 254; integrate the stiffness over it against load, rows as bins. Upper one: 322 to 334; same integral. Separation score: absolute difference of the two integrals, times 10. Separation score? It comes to 2715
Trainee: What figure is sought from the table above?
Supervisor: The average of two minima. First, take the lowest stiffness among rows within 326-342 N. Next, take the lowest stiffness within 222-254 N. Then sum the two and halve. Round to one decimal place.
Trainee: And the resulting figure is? 15.4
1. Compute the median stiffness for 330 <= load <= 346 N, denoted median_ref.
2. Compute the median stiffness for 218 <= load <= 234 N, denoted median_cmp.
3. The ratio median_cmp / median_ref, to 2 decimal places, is 1.09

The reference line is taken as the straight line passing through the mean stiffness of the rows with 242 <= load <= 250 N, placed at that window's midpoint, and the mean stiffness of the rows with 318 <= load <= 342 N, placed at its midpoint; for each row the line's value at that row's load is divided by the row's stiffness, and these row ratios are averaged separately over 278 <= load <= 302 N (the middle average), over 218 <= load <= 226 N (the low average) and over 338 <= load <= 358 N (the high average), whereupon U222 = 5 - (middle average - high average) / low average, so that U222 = 5.09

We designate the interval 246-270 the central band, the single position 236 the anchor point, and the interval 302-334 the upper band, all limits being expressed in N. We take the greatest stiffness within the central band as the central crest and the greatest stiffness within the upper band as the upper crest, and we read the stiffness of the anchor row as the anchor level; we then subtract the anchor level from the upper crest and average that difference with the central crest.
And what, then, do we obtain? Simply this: 7.85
